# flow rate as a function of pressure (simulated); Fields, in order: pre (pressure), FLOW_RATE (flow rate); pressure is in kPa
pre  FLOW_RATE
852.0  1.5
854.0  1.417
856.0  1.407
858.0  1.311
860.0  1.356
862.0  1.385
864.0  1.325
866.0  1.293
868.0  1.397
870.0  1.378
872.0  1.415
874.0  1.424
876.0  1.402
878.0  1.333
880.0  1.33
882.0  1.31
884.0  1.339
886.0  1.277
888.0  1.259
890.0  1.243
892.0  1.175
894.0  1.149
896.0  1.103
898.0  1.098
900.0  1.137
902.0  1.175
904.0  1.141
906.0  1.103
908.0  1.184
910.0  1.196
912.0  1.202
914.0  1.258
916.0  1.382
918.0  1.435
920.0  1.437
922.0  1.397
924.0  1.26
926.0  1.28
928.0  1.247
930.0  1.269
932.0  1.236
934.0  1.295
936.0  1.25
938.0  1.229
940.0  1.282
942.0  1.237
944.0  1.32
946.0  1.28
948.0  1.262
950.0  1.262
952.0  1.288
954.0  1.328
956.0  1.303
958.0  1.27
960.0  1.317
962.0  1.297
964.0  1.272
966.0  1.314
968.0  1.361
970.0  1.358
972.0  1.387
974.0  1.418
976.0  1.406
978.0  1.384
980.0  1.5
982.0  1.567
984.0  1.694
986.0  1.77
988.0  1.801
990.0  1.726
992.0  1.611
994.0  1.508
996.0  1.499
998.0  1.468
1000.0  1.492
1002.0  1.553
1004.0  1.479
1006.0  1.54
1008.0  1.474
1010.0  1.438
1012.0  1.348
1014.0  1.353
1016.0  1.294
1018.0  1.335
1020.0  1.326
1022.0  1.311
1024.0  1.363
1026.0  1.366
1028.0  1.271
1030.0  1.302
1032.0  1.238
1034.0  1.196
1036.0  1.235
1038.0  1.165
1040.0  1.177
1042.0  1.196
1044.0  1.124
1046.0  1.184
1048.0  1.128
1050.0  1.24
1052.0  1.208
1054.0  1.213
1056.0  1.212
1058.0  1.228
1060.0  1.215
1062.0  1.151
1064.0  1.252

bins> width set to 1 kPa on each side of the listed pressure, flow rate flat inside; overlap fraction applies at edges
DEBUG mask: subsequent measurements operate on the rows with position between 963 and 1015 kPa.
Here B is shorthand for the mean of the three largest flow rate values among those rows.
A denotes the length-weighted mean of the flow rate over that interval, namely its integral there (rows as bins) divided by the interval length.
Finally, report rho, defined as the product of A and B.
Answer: 2.63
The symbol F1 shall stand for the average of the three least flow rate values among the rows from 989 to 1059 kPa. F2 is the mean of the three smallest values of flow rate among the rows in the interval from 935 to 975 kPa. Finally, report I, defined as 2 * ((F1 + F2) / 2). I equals 2.38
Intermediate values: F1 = 1.14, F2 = 1.24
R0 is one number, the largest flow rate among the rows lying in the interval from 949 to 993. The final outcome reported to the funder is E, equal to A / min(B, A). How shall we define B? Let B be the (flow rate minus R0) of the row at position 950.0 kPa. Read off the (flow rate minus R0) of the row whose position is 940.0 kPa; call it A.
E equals 0.96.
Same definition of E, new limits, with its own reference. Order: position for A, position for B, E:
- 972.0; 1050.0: 0.74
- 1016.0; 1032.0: 0.90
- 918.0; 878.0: 0.78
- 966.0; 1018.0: 1.00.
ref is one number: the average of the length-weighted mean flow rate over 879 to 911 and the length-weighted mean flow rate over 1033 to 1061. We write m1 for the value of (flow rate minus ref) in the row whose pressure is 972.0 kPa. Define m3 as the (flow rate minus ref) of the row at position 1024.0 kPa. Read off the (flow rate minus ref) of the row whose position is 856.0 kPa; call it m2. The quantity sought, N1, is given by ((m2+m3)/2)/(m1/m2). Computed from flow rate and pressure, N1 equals 0.21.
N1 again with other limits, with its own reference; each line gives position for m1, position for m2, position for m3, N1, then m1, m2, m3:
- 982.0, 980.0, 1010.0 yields 0.22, 0.37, 0.30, 0.24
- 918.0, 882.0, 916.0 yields 0.07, 0.24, 0.11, 0.18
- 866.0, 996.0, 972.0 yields 0.78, 0.10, 0.30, 0.19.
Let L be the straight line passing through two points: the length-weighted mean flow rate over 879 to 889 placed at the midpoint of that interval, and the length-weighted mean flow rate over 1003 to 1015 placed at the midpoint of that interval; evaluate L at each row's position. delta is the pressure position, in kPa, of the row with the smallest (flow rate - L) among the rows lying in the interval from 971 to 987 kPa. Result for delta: 978.0 kPa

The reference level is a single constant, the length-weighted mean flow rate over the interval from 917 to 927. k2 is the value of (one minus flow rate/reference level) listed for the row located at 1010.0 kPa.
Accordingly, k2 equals -0.06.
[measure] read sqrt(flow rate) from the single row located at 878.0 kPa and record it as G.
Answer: 1.15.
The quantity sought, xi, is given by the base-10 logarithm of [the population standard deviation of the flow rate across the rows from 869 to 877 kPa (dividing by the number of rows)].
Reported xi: -1.8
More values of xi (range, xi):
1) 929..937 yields -1.7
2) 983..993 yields -1.2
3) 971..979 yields -1.9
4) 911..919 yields -1.0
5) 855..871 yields -1.4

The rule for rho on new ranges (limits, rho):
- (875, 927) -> 1.79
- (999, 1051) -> 2.01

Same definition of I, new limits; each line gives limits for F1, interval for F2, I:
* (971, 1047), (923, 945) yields 2.39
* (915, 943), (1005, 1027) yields 2.54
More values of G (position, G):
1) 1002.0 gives 1.25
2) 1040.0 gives 1.08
